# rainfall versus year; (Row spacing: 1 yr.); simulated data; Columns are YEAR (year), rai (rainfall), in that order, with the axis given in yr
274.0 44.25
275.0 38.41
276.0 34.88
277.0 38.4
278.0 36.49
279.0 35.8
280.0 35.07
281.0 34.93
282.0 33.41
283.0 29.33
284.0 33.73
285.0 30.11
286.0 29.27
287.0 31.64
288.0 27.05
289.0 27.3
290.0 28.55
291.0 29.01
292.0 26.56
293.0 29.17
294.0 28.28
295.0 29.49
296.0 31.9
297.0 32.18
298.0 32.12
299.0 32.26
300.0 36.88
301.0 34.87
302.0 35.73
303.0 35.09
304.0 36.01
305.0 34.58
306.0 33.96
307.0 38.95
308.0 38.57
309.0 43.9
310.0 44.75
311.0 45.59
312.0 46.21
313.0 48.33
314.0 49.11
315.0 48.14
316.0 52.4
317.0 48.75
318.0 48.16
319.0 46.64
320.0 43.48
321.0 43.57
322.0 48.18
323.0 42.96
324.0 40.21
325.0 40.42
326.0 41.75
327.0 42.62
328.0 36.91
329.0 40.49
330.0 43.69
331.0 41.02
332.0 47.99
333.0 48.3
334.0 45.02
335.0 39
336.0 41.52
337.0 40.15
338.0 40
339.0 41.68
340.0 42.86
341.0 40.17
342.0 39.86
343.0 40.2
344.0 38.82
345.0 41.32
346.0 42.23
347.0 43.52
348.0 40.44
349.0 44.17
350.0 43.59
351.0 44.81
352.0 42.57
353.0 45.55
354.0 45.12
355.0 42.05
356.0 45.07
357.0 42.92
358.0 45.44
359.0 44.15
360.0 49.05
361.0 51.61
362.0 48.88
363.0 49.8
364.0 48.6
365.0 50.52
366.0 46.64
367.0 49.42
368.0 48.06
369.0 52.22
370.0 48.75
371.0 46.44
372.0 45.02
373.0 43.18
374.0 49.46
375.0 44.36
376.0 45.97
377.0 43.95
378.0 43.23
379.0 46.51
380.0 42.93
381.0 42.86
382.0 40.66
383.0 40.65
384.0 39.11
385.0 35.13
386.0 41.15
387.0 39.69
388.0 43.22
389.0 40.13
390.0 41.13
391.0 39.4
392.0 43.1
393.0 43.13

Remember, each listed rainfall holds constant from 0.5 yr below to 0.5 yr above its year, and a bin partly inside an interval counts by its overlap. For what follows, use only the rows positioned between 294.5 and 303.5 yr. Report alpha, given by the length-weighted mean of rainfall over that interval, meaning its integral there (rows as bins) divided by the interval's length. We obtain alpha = 33.4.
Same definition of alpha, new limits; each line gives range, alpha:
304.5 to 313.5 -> 41.6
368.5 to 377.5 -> 46.6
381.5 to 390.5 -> 40.1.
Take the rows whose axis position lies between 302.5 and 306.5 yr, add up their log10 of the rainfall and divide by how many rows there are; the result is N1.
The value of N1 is 1.54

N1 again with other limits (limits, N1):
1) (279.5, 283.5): 1.52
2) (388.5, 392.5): 1.61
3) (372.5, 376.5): 1.66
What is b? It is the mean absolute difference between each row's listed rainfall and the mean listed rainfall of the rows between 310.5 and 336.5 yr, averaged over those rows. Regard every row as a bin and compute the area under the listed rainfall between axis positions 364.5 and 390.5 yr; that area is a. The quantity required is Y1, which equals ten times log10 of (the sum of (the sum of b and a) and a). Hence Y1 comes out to 33.6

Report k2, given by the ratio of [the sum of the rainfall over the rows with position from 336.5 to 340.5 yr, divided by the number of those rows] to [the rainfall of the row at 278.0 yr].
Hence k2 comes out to 1.13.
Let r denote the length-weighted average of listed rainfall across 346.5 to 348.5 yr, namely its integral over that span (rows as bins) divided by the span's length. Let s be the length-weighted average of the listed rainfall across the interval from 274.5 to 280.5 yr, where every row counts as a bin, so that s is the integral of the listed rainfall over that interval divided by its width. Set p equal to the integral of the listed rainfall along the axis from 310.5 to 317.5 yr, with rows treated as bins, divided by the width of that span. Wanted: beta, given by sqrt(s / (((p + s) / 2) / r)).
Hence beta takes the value 6.0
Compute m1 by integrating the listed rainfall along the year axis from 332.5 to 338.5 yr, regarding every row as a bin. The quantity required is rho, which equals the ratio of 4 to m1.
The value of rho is 0.016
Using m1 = 254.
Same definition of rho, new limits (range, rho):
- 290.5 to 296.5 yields 0.023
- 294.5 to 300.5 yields 0.021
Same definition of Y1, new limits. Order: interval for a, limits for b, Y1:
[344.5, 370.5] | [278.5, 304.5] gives 33.8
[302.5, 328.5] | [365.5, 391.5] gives 33.5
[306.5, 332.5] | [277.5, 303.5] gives 33.6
